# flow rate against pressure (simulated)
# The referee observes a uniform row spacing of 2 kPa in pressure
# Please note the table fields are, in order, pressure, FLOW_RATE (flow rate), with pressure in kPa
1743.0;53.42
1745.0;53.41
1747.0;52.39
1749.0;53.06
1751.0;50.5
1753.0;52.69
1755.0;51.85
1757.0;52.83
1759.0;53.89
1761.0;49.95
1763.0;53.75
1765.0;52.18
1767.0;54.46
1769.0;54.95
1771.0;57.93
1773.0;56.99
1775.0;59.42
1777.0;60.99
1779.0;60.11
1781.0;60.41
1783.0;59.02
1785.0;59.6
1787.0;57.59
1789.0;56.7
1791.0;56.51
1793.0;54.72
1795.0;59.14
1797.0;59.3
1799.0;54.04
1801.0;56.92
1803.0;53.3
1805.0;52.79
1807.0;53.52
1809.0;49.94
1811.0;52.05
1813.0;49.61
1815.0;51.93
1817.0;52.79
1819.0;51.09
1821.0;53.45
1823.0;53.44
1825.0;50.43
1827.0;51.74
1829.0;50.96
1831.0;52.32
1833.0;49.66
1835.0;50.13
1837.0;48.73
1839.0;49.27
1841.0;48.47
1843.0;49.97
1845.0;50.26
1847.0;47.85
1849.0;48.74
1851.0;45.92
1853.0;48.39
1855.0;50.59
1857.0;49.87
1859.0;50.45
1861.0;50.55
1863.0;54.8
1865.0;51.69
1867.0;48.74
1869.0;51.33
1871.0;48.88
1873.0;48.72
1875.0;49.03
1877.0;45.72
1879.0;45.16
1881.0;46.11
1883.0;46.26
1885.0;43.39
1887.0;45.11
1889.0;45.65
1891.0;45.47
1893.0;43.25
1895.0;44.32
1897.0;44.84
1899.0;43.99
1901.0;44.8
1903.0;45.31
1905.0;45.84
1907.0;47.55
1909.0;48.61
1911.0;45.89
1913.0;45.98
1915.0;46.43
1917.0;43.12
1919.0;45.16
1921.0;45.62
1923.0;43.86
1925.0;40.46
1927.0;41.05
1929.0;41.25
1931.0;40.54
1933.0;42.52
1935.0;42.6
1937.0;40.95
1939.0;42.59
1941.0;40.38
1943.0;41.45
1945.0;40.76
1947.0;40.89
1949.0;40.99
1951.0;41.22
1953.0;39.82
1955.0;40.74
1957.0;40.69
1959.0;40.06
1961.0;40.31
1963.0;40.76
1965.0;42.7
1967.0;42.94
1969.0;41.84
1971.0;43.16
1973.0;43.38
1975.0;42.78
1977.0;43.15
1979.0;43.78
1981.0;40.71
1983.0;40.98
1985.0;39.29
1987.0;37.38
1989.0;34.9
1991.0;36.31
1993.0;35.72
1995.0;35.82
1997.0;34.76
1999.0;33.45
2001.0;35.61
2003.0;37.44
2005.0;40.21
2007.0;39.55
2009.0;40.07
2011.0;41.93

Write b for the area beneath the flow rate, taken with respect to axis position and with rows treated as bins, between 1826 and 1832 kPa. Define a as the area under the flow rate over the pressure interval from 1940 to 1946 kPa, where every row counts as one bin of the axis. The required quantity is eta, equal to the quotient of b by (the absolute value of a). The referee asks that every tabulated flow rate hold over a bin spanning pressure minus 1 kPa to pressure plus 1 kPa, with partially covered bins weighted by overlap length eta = 1.26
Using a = 245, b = 310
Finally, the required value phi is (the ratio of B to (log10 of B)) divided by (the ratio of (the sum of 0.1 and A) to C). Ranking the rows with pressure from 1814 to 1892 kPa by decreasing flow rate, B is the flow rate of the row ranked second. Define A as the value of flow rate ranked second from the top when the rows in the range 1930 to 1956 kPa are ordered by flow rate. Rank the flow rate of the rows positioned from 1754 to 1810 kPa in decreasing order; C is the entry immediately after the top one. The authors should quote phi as 44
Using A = 42.59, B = 53.45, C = 60.41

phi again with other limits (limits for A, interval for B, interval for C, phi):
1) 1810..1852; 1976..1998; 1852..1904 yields 25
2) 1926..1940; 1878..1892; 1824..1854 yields 34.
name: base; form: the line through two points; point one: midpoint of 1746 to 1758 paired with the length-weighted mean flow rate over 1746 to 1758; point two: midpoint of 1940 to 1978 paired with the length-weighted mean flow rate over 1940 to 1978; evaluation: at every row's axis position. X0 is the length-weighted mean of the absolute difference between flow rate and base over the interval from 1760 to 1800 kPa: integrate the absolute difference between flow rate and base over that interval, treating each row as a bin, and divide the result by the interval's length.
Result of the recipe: 6.3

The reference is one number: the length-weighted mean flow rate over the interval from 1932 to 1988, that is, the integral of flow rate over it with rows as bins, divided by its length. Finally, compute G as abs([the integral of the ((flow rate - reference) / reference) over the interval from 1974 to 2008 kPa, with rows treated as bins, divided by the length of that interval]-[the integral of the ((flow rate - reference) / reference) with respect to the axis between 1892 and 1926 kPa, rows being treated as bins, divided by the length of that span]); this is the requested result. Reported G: 0.16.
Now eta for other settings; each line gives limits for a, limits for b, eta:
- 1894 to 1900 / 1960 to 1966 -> 0.93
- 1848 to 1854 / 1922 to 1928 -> 0.88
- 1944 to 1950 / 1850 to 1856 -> 1.18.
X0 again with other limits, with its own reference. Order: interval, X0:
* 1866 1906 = 1.4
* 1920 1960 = 1.3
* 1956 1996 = 2.1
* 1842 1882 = 2.8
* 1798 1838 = 3.1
